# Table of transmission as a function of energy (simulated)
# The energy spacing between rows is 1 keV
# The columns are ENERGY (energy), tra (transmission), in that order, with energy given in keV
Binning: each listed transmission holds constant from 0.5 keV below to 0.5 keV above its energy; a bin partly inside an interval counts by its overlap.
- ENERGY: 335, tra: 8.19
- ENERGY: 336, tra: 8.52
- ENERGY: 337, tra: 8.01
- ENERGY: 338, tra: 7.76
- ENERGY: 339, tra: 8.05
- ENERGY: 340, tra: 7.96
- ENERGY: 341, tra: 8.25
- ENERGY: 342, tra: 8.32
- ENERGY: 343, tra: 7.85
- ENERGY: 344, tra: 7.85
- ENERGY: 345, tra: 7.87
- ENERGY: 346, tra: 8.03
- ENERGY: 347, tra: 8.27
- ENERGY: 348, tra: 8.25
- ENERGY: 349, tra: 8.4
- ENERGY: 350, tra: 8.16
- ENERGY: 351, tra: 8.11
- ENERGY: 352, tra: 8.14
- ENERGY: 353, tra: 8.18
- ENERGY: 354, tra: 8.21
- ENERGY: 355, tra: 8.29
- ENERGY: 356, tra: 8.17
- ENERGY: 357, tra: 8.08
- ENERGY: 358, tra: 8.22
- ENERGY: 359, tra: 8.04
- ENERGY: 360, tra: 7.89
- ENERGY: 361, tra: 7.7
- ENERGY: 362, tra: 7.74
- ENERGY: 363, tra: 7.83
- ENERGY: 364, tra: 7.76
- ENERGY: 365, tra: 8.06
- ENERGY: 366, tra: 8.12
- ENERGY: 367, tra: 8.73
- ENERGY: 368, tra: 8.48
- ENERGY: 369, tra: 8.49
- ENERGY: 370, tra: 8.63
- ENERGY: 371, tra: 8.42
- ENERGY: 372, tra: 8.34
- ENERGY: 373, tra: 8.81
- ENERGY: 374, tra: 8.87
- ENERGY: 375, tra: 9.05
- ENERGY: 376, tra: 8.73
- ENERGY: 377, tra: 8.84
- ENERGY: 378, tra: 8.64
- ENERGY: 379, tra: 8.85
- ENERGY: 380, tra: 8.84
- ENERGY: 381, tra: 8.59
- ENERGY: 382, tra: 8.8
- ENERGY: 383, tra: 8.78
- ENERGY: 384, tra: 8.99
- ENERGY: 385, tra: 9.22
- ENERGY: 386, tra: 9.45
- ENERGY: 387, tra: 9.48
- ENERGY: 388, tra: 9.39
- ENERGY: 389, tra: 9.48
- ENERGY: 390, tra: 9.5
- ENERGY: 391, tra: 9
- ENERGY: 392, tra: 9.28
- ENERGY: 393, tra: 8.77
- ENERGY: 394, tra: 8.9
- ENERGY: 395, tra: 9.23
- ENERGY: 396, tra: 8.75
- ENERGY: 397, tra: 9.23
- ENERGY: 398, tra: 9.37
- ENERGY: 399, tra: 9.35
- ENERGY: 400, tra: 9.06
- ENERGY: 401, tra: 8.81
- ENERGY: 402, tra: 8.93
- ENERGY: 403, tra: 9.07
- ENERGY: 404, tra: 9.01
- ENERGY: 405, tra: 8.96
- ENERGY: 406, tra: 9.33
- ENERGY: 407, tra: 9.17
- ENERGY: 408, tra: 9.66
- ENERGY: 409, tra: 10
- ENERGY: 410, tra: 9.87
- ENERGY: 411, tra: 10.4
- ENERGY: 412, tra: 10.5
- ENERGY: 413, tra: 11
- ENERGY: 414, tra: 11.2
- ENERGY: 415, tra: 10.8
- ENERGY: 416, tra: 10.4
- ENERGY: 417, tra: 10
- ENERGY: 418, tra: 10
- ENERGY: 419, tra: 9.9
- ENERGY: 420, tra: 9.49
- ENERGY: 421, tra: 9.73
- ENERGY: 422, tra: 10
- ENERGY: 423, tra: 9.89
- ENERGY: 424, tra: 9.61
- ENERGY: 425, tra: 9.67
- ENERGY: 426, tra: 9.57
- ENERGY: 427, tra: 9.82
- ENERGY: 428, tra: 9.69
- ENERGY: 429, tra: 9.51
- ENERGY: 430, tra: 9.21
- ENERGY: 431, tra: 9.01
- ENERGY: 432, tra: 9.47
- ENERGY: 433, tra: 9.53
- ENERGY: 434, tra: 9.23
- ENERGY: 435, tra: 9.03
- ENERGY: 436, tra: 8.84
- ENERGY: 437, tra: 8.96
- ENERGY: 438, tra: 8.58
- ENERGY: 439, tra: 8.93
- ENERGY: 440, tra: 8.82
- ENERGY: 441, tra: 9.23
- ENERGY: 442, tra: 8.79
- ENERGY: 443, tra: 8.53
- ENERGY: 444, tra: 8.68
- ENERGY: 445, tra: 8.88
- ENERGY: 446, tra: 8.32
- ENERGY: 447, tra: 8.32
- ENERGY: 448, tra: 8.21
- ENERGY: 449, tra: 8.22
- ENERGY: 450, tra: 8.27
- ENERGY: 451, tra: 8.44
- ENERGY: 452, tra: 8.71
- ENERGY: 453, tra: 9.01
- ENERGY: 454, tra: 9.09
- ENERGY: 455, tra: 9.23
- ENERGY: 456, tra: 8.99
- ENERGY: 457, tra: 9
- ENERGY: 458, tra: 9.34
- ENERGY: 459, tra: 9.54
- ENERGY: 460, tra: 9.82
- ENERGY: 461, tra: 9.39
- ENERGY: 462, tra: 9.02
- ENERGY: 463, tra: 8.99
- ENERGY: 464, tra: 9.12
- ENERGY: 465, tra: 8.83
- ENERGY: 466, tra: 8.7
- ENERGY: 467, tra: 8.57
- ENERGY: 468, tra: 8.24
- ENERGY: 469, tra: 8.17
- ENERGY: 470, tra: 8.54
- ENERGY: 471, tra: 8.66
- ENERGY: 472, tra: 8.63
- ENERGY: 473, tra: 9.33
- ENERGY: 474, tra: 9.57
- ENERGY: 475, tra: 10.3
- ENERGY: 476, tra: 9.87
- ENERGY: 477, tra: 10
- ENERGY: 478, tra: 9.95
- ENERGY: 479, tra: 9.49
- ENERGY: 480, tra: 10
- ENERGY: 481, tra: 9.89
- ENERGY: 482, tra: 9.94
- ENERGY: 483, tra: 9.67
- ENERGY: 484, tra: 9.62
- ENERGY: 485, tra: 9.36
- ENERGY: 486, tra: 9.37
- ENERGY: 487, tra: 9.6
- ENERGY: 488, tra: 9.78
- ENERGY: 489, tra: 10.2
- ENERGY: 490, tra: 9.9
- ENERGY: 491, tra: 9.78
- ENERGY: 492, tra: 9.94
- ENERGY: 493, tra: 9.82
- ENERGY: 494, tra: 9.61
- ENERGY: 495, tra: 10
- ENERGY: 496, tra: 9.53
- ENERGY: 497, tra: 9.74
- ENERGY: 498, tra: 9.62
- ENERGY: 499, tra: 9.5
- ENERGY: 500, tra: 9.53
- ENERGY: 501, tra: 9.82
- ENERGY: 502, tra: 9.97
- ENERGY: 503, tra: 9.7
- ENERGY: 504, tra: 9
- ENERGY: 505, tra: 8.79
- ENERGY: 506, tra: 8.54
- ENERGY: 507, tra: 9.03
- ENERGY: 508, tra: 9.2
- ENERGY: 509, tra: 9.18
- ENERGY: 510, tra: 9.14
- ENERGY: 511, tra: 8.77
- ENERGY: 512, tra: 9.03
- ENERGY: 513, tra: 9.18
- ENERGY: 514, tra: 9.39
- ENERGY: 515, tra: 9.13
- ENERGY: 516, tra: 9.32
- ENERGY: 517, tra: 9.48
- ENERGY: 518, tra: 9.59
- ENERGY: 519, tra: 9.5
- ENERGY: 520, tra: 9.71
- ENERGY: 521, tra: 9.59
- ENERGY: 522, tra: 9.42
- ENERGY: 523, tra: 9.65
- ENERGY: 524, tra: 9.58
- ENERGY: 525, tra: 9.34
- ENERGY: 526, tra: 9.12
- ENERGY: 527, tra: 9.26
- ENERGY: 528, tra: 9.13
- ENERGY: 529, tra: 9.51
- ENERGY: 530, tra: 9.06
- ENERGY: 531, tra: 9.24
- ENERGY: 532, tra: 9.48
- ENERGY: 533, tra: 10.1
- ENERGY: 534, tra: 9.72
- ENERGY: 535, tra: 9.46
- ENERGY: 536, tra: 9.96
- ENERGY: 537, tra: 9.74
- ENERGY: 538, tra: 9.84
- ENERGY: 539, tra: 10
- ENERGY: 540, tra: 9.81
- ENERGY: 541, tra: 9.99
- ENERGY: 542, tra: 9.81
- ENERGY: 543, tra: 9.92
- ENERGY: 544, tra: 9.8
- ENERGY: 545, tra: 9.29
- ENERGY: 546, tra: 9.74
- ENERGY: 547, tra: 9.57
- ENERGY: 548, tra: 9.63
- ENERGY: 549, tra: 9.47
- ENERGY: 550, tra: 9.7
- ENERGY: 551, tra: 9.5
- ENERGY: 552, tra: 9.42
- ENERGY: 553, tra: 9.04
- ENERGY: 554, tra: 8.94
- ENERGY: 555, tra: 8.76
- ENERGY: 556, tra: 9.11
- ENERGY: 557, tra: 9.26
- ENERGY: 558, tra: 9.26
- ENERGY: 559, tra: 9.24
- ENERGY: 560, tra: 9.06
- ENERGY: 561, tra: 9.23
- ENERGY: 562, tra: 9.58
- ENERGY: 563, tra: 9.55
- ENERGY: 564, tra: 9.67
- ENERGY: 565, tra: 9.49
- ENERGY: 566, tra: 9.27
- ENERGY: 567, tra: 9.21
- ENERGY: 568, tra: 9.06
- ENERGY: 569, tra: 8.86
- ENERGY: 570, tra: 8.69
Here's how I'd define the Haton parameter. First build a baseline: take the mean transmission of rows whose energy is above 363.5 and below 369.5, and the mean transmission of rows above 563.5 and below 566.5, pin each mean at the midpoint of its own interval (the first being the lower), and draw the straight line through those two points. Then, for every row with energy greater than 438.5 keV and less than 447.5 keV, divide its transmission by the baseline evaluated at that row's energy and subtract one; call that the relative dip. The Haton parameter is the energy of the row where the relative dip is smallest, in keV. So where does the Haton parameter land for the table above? 447 keV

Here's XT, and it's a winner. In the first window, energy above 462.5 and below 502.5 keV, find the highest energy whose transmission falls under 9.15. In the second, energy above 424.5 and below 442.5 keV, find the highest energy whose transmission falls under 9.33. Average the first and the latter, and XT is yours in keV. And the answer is 457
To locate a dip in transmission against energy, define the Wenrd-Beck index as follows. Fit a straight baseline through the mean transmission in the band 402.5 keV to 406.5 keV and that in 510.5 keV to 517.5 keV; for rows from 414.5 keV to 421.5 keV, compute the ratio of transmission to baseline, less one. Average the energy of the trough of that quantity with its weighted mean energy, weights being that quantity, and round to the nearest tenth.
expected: 418.6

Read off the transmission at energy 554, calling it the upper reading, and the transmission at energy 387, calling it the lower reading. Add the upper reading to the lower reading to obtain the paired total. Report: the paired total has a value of 18.4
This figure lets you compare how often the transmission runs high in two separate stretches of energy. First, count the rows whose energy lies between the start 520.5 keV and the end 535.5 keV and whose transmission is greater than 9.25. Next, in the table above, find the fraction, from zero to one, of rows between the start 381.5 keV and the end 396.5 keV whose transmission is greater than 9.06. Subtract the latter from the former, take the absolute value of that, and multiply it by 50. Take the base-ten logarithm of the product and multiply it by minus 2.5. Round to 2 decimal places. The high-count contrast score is -6.80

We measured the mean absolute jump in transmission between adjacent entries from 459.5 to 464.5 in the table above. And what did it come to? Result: 0.240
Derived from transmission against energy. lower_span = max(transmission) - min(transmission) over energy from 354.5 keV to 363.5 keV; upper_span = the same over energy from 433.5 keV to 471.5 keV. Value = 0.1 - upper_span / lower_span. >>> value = -2.7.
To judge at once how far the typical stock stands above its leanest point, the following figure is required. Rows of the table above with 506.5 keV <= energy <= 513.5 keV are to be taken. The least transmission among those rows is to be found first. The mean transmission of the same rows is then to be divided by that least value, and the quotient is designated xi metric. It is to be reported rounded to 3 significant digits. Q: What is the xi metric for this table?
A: 1.03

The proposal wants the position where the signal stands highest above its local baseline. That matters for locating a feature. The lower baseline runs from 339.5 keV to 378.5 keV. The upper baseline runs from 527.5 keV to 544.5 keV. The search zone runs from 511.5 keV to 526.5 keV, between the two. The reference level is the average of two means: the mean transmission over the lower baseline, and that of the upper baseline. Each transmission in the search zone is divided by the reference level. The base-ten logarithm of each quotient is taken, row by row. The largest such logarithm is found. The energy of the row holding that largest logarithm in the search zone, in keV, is 520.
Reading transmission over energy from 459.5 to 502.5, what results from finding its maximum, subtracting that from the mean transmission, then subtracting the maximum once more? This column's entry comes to -11.1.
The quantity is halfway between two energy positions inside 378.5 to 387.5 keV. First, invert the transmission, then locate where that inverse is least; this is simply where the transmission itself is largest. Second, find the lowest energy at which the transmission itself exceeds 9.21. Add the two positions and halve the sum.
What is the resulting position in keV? 386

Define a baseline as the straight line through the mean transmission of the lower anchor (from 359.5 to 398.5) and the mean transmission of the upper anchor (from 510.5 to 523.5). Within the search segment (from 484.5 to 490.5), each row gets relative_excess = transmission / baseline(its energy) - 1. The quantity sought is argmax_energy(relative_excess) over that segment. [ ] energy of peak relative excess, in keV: 489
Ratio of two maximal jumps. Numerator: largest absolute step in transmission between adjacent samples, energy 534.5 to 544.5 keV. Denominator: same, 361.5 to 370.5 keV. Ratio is 0.8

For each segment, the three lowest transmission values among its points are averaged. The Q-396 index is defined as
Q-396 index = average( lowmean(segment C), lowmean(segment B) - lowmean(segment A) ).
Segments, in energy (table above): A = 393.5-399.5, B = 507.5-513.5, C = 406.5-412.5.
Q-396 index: 4.79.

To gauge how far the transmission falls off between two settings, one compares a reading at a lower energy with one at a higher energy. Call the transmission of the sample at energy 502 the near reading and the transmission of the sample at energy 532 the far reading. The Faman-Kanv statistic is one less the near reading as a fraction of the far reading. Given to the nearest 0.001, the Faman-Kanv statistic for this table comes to -0.052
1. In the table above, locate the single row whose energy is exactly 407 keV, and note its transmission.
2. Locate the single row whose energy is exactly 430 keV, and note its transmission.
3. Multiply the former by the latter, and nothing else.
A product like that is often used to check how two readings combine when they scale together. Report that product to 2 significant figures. 84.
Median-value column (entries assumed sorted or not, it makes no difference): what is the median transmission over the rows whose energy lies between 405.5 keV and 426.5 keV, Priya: 9.9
